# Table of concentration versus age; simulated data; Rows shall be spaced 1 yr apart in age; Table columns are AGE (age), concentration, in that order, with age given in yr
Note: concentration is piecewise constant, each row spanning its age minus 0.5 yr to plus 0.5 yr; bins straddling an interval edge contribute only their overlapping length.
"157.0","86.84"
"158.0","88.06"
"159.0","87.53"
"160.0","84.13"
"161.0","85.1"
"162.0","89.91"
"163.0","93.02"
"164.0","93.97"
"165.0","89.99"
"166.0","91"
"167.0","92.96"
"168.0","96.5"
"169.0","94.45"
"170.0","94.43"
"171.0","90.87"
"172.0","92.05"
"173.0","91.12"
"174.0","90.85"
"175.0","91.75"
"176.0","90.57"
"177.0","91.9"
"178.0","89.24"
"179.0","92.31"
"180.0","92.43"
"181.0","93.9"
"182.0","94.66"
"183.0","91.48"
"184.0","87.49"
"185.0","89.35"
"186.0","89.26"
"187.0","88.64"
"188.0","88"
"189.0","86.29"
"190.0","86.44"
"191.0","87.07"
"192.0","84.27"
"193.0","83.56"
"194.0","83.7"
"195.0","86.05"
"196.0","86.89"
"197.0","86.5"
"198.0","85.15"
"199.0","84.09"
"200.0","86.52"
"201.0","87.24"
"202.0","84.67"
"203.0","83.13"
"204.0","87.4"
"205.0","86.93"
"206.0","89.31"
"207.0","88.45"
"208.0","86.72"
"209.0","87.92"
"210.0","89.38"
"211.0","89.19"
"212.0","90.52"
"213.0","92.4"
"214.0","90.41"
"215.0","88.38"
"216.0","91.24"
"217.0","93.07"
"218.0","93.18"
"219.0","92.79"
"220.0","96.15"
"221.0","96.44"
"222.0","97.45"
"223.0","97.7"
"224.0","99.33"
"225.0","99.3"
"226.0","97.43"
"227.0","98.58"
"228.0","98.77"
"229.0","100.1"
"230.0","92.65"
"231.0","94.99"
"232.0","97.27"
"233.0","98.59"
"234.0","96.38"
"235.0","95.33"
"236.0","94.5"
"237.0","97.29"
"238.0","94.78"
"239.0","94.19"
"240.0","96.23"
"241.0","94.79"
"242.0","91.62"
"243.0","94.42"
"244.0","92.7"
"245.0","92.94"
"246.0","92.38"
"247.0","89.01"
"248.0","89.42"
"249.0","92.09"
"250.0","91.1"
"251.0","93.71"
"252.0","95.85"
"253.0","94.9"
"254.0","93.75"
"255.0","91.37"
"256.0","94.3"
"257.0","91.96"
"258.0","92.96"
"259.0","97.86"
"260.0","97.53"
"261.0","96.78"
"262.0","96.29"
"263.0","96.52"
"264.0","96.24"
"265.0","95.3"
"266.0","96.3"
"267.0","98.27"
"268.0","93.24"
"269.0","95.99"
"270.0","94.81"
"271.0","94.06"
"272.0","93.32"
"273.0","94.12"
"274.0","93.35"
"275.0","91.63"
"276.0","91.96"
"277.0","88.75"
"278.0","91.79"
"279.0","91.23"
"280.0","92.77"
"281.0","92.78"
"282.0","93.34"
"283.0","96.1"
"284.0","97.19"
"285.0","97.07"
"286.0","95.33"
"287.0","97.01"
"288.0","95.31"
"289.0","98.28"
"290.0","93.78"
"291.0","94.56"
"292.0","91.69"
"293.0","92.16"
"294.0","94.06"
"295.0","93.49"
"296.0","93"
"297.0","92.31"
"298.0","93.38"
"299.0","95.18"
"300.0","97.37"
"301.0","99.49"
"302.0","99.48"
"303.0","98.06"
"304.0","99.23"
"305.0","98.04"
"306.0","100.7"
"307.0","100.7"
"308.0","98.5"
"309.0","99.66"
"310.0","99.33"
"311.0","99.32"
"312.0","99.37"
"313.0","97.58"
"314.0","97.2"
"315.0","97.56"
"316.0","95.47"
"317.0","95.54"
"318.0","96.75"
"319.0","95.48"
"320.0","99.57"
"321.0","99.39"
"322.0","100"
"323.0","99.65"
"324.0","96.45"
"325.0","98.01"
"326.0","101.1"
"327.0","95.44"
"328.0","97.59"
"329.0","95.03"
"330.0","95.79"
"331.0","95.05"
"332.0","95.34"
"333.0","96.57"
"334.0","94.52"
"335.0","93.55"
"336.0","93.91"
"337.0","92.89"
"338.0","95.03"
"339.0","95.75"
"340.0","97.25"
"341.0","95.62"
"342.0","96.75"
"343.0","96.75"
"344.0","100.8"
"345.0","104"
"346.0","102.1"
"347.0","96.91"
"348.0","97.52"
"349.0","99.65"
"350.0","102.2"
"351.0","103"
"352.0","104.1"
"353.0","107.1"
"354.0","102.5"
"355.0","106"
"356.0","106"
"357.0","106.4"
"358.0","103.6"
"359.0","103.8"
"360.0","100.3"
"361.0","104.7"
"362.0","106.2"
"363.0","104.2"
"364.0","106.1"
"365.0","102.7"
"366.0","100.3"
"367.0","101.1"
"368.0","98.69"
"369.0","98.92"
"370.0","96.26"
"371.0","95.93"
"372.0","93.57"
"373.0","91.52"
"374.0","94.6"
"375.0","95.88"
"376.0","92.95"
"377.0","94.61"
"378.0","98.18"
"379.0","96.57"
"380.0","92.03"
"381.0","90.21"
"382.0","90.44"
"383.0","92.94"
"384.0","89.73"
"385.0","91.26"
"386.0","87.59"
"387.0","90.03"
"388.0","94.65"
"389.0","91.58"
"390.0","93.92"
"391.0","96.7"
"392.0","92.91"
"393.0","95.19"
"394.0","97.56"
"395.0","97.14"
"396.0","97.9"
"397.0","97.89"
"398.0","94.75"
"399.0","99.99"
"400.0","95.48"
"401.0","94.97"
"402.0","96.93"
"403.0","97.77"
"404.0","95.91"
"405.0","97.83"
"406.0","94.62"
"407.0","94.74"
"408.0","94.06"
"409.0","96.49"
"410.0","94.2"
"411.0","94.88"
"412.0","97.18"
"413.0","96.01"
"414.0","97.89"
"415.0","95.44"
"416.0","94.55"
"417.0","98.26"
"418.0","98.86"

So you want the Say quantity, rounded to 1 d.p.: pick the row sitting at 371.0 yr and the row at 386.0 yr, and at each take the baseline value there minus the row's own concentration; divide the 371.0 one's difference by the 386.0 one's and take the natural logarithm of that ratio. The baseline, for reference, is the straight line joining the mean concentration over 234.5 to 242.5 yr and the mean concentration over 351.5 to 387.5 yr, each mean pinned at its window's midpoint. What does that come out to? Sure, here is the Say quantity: -1.5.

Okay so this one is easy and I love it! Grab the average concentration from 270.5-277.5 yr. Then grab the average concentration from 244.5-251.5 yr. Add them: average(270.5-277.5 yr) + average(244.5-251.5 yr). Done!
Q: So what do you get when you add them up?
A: 184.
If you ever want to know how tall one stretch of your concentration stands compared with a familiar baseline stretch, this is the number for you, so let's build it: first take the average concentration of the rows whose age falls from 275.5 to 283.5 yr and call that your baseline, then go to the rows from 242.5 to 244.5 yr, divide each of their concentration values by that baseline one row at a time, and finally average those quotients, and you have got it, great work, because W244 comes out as 1.013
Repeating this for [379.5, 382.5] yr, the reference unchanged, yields 0.984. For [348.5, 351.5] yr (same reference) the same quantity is 1.100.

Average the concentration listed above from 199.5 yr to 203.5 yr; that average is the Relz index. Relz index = 85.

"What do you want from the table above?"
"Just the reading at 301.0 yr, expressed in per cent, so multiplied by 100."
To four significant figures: 9949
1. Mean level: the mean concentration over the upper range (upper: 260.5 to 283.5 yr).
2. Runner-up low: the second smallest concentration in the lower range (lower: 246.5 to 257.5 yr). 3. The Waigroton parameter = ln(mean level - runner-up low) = 1.5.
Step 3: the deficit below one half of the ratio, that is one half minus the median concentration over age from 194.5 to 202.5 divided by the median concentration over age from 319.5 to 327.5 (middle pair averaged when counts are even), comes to -0.37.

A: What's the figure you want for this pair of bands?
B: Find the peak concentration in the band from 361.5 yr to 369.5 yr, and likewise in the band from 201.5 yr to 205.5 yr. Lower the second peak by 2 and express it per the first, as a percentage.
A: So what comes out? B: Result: 80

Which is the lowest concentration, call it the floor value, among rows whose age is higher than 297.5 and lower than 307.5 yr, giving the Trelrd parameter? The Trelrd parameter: 93.38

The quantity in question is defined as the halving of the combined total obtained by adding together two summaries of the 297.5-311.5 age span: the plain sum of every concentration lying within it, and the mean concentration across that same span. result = 738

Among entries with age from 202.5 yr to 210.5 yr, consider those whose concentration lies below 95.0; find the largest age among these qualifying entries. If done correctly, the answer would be 210.0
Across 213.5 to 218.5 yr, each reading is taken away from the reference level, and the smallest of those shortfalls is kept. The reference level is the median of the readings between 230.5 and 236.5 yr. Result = 3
